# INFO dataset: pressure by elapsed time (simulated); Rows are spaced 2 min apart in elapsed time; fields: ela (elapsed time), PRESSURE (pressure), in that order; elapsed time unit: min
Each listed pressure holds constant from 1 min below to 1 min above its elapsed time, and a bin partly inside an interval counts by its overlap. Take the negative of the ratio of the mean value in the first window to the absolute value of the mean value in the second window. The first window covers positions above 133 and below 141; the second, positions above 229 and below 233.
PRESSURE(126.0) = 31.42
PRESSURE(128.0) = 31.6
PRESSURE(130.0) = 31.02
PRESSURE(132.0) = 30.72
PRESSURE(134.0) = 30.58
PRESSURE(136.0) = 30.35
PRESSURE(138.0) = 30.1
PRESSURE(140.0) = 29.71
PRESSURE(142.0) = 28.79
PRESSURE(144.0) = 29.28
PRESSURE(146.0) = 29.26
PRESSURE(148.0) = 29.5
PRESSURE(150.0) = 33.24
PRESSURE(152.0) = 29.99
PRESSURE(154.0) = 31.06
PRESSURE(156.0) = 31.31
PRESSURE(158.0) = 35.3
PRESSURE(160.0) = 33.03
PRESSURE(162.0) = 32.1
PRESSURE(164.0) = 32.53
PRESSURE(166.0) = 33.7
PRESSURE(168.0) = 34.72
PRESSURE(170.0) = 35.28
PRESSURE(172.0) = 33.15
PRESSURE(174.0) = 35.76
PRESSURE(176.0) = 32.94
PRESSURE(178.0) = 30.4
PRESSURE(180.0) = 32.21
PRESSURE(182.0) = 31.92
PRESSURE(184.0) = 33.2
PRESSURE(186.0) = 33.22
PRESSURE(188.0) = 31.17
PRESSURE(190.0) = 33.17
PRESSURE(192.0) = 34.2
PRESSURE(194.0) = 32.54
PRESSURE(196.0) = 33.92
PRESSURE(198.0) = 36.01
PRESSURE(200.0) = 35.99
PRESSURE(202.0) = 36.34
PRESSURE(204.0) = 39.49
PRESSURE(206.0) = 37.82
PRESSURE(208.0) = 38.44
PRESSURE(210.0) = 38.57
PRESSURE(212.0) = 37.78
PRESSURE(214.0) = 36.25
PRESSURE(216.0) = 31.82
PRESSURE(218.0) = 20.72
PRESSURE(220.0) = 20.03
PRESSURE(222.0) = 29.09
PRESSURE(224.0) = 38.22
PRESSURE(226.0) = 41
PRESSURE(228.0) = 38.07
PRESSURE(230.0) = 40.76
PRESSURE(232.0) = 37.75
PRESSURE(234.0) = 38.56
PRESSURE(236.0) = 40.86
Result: -0.77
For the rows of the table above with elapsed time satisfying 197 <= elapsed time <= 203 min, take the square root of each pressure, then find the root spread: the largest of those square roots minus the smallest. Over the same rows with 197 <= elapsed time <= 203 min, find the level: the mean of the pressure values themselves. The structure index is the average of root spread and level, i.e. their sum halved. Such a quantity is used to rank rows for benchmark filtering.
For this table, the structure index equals 18.1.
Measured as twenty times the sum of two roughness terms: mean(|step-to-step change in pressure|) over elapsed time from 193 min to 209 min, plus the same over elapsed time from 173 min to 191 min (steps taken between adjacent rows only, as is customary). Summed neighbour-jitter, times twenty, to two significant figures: 59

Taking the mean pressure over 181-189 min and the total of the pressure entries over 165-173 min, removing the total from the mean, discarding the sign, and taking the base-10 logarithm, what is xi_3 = 2.019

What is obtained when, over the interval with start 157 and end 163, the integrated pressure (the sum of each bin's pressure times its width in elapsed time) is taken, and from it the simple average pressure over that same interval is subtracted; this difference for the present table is 167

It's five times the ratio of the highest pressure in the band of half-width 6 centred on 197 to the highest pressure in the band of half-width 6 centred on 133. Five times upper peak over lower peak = 5.75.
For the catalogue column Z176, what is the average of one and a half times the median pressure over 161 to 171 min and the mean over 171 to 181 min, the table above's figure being 41.7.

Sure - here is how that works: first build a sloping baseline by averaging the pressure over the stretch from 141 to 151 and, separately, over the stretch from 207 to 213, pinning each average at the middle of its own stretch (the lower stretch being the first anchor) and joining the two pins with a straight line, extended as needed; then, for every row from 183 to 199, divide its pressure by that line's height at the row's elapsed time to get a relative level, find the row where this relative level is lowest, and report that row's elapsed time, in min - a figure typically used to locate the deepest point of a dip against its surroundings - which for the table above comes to 188.0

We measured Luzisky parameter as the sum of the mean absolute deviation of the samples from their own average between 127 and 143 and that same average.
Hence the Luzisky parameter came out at 31.0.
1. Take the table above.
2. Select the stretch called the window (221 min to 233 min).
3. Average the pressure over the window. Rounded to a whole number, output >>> 37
